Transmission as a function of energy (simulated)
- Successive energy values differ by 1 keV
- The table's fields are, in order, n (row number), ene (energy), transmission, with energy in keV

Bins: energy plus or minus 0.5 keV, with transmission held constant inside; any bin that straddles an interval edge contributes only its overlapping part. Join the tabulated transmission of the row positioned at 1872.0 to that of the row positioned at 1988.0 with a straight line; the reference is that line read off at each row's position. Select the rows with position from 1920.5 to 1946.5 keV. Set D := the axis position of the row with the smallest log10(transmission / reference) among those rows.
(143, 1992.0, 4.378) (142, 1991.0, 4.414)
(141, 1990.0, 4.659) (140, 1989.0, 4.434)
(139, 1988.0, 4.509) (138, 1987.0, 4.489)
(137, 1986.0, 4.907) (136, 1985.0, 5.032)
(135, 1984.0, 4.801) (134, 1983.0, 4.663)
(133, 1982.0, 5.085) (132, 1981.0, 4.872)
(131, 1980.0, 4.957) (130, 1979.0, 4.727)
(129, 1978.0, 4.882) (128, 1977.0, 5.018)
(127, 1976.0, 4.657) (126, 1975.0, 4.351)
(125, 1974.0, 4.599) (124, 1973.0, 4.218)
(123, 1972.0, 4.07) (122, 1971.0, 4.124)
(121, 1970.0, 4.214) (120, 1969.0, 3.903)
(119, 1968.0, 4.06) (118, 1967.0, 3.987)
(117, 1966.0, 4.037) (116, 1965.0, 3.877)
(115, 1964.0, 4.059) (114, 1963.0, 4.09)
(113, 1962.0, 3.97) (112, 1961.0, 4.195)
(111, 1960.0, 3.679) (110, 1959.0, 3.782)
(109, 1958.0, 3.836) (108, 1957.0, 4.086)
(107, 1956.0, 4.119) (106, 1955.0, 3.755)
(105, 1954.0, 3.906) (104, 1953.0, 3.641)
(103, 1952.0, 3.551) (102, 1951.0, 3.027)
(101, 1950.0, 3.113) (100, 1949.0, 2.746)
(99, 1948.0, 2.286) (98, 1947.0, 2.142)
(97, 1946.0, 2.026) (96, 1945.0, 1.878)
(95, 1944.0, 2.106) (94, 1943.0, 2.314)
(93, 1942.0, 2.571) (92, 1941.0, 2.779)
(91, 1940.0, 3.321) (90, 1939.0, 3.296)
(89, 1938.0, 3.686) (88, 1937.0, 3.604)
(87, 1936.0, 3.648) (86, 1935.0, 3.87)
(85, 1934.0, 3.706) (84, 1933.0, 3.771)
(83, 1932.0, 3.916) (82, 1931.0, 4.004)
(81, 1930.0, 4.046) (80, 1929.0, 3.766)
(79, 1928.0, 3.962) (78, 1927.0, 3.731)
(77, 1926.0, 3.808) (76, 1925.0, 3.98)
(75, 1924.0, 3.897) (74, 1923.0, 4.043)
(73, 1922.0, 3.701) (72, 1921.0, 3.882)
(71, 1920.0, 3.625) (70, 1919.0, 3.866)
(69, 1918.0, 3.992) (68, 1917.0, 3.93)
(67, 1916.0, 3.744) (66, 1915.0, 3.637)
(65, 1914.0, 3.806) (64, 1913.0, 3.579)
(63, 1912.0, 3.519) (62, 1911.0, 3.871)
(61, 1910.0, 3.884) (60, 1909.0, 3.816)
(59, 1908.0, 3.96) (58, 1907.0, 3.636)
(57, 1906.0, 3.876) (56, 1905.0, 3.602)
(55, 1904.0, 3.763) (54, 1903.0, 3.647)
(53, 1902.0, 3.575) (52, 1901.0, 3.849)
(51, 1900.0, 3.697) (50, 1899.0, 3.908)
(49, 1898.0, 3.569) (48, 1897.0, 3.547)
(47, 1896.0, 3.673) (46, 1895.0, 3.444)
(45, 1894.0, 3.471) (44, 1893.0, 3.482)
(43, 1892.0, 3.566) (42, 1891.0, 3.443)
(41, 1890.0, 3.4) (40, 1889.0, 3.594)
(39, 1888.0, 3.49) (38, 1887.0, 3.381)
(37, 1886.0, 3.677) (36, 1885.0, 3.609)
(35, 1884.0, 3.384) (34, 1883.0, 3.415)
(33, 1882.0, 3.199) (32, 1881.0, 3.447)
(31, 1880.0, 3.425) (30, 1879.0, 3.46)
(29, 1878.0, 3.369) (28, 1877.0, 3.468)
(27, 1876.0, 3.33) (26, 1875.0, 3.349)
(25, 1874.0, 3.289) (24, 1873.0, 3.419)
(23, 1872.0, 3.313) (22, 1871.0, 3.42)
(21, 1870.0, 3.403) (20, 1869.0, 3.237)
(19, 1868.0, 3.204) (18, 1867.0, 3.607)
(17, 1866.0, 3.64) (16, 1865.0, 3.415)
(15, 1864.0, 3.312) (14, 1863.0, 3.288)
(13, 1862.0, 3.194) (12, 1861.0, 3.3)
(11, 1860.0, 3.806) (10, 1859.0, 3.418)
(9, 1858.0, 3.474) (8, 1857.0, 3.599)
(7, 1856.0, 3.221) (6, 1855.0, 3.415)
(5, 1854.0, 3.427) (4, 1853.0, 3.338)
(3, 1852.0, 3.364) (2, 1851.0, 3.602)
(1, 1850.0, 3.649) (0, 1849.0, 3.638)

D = 1945.0 keV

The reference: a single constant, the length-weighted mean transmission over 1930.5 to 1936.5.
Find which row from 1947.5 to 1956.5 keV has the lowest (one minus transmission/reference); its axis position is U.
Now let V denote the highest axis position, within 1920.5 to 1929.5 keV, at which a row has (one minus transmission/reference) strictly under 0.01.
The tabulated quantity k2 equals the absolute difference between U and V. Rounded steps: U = 1956.0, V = 1928.0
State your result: 28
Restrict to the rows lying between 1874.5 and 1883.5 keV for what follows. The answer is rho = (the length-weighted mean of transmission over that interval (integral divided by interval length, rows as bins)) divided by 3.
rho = 1.128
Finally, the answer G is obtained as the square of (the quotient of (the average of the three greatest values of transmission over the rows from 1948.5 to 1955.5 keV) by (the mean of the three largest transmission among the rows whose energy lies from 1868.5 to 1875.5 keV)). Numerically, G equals 1.22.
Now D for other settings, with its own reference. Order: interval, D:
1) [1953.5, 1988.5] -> 1960.0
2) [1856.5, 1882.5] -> 1882.0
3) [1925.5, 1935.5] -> 1934.0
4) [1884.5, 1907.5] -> 1895.0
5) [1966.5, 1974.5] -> 1969.0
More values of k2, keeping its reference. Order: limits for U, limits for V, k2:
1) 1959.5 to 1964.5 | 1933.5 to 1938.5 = 26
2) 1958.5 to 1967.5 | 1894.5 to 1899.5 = 62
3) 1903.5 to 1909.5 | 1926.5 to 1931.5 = 23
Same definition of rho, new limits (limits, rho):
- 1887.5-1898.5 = 1.172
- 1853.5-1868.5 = 1.140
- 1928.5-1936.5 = 1.280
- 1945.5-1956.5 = 1.040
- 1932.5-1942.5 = 1.142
